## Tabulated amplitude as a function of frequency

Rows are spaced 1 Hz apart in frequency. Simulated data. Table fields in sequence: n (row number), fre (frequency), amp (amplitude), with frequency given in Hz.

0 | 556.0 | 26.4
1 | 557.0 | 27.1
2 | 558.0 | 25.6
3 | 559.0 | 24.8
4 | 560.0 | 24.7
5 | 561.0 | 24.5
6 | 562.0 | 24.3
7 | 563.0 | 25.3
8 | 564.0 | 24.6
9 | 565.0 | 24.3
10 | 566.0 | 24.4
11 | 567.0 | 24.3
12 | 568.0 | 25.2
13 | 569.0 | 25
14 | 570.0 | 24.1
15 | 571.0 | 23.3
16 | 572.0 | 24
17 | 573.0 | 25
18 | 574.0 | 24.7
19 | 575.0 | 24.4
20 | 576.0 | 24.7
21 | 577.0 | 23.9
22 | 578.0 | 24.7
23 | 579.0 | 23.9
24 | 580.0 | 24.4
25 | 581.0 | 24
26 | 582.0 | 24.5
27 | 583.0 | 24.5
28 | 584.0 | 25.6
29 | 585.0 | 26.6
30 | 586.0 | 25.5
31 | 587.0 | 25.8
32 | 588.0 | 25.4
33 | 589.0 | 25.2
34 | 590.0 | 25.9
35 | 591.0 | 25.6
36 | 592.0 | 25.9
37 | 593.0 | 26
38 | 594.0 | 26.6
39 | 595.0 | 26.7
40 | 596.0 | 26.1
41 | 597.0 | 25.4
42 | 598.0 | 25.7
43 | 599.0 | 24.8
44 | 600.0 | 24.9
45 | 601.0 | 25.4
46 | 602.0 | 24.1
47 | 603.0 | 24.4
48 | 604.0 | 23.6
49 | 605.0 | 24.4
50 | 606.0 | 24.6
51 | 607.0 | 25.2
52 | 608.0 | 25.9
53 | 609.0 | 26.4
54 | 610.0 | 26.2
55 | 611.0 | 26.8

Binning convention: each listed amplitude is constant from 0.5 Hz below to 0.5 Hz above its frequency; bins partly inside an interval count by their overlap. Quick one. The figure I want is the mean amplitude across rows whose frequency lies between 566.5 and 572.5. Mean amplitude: 24.3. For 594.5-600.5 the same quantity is 25.6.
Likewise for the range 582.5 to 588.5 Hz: 25.6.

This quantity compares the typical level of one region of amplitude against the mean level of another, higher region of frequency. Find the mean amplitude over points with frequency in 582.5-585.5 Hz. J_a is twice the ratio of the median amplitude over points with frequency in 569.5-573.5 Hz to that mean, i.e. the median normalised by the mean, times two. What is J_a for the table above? 1.88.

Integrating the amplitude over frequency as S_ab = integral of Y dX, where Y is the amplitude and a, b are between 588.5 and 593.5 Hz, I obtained 129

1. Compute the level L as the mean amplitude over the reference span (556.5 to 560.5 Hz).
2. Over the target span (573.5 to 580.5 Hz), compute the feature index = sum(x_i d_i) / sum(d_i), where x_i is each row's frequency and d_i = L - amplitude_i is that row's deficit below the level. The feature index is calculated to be 577.2 Hz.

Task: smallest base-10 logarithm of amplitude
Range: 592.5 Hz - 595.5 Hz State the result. 1.41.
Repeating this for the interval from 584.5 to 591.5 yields 1.40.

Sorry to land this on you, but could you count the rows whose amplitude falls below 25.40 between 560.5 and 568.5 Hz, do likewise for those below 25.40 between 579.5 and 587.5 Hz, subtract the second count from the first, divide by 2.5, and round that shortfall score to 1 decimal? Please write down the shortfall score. 1.6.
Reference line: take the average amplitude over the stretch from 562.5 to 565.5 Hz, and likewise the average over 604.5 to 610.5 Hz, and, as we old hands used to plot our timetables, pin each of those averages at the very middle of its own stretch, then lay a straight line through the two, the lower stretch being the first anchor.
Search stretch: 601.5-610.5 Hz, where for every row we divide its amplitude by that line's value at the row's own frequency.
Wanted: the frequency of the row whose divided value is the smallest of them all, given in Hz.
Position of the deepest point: 604.0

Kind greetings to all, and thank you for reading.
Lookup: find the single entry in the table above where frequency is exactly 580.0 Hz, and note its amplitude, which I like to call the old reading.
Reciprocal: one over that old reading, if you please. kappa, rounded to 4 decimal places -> 0.0410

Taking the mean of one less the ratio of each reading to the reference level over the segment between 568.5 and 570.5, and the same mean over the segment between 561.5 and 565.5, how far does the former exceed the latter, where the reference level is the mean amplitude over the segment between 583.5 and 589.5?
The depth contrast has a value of 0.00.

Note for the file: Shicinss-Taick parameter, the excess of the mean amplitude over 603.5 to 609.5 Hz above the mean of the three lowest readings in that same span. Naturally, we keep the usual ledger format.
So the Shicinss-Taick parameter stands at 0.82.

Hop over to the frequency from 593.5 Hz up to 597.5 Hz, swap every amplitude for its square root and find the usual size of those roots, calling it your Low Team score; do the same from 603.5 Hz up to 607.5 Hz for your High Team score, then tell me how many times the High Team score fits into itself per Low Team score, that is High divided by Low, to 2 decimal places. 0.97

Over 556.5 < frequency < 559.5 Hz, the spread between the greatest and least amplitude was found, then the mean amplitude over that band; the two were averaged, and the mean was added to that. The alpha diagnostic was 39.9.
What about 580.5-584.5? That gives 37.8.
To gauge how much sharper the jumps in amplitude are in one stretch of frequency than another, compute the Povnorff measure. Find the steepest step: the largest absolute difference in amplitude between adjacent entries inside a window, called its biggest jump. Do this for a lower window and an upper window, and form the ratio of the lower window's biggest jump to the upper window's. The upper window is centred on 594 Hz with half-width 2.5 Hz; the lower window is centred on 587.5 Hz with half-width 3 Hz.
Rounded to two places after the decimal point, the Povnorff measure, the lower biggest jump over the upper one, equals 1.83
